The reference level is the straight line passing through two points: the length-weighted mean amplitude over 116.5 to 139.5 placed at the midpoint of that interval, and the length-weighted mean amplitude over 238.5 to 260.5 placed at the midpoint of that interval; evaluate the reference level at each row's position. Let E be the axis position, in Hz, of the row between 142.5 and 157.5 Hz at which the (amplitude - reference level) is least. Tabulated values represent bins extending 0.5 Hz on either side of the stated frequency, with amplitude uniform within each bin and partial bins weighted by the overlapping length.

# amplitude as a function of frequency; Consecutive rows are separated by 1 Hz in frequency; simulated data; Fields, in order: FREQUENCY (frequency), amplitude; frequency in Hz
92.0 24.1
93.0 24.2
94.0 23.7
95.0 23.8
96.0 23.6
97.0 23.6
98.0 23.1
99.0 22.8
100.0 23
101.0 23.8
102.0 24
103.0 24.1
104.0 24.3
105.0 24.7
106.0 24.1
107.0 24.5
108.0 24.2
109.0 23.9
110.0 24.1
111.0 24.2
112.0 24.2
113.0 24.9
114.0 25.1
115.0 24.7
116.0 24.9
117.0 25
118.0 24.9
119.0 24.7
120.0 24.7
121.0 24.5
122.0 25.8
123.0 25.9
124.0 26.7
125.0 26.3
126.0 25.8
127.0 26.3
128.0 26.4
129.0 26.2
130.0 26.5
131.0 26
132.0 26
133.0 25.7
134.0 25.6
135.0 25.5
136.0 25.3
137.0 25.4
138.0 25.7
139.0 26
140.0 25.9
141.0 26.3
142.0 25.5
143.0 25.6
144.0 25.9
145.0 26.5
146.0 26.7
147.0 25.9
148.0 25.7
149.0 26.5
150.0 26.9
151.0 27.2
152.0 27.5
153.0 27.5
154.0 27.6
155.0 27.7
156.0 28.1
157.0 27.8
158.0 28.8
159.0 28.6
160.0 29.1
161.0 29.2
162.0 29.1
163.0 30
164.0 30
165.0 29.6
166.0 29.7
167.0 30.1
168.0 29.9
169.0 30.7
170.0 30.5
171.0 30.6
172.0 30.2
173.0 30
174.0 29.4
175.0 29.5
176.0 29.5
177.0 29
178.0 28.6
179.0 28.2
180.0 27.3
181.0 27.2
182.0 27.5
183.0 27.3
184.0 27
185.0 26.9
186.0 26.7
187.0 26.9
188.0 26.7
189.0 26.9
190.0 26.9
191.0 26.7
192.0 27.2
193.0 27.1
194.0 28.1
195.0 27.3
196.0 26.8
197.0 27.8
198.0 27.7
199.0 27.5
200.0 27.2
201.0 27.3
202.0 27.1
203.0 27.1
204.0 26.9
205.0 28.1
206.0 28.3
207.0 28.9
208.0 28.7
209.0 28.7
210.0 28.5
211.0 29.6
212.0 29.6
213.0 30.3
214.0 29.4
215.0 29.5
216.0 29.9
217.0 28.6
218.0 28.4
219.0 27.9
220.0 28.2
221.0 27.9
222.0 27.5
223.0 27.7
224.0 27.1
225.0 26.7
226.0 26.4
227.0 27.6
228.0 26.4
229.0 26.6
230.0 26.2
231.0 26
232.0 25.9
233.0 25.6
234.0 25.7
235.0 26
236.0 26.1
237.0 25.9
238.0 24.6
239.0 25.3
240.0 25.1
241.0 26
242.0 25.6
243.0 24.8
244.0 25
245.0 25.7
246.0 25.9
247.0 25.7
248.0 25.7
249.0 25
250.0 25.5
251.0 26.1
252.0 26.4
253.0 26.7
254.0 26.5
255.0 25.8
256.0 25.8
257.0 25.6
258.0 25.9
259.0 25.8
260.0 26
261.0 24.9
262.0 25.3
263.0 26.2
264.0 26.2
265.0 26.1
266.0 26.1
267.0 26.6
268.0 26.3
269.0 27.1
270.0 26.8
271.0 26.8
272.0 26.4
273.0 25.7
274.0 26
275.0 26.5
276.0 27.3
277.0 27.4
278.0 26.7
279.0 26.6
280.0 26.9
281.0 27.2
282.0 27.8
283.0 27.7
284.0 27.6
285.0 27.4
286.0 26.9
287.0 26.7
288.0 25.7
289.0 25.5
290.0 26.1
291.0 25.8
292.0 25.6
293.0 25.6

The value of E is 143.0 Hz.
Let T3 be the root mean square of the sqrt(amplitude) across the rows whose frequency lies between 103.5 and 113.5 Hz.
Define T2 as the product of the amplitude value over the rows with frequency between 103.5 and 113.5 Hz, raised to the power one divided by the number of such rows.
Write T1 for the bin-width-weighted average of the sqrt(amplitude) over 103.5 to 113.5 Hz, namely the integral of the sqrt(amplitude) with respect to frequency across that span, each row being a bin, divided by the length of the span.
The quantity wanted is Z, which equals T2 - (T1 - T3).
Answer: 24.3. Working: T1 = 4.9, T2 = 24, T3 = 4.9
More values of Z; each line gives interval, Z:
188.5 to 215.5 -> 28.0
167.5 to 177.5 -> 29.9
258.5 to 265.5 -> 25.8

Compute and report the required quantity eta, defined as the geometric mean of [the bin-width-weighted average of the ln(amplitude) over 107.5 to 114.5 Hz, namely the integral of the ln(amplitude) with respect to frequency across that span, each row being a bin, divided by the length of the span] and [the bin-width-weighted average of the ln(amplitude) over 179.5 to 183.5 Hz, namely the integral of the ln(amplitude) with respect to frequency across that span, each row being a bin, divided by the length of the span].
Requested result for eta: 3.25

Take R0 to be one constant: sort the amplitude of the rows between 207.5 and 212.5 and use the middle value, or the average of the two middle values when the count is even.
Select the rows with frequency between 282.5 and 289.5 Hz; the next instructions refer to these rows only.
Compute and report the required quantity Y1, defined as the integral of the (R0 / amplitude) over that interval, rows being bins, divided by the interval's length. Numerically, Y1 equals 1.07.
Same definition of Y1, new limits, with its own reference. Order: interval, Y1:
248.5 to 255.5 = 1.10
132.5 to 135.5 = 1.12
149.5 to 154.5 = 1.05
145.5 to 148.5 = 1.10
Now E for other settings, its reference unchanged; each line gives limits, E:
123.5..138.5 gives 136.0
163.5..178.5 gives 178.0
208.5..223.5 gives 222.0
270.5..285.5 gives 273.0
